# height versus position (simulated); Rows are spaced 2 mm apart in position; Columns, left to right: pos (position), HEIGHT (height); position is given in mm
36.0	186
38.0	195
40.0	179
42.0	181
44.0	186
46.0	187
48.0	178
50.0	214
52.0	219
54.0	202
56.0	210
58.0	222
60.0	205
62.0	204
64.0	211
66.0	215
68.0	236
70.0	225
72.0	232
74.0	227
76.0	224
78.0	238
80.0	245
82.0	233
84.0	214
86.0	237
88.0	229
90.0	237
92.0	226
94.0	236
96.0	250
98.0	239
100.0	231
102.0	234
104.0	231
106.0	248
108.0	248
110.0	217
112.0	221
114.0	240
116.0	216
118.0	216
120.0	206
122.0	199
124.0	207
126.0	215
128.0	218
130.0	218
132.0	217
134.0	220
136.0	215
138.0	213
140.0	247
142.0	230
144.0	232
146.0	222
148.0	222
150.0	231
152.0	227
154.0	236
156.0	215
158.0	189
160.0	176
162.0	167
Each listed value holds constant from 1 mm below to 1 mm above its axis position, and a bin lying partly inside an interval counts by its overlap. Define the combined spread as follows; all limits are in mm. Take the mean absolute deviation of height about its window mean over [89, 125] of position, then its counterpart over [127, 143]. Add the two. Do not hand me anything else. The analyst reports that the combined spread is 21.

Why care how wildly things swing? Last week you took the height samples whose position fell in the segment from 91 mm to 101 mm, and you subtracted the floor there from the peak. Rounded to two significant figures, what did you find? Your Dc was 24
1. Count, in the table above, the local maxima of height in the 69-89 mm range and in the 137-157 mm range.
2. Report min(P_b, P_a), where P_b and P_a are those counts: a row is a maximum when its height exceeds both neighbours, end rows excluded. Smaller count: 3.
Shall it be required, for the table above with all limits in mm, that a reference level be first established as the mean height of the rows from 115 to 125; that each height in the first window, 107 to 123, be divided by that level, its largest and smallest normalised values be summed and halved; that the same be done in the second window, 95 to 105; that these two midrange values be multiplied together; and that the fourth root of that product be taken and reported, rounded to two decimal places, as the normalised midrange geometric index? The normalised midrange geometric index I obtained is 1.05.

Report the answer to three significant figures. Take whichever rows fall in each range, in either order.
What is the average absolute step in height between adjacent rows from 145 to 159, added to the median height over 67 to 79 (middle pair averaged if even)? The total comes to 241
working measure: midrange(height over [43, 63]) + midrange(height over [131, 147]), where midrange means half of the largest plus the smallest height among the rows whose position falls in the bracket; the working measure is 430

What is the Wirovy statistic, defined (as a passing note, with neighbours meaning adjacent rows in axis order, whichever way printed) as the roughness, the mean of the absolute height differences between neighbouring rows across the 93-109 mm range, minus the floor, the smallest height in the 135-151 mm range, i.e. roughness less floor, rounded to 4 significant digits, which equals -205.0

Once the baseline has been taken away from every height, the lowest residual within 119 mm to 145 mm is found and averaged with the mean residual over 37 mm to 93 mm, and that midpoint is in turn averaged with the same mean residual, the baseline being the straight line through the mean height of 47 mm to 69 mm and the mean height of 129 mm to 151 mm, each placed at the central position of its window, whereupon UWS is -3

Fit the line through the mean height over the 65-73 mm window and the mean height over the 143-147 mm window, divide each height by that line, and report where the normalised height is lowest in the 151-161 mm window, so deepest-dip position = 160.0 mm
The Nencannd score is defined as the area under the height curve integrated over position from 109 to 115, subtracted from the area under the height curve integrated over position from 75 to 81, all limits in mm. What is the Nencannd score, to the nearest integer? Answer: 58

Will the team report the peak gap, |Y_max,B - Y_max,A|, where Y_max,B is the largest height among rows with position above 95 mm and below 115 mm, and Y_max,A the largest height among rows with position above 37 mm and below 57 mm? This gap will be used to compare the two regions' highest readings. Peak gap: 31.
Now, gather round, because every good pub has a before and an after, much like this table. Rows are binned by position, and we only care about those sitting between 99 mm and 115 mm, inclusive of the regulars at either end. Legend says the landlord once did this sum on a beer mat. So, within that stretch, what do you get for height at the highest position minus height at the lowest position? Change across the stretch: 9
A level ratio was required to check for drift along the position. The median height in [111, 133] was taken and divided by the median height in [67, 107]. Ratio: 0.93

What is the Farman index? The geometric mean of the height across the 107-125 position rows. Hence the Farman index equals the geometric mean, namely 218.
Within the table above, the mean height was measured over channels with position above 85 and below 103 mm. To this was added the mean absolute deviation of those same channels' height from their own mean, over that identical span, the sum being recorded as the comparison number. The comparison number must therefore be 240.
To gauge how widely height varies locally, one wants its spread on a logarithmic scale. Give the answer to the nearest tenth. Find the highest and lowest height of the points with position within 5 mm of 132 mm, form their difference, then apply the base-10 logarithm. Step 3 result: 0.7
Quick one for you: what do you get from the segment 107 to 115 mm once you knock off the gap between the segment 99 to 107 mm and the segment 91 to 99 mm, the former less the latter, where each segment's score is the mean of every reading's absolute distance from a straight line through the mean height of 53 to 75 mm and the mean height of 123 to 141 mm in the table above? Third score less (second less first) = 16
